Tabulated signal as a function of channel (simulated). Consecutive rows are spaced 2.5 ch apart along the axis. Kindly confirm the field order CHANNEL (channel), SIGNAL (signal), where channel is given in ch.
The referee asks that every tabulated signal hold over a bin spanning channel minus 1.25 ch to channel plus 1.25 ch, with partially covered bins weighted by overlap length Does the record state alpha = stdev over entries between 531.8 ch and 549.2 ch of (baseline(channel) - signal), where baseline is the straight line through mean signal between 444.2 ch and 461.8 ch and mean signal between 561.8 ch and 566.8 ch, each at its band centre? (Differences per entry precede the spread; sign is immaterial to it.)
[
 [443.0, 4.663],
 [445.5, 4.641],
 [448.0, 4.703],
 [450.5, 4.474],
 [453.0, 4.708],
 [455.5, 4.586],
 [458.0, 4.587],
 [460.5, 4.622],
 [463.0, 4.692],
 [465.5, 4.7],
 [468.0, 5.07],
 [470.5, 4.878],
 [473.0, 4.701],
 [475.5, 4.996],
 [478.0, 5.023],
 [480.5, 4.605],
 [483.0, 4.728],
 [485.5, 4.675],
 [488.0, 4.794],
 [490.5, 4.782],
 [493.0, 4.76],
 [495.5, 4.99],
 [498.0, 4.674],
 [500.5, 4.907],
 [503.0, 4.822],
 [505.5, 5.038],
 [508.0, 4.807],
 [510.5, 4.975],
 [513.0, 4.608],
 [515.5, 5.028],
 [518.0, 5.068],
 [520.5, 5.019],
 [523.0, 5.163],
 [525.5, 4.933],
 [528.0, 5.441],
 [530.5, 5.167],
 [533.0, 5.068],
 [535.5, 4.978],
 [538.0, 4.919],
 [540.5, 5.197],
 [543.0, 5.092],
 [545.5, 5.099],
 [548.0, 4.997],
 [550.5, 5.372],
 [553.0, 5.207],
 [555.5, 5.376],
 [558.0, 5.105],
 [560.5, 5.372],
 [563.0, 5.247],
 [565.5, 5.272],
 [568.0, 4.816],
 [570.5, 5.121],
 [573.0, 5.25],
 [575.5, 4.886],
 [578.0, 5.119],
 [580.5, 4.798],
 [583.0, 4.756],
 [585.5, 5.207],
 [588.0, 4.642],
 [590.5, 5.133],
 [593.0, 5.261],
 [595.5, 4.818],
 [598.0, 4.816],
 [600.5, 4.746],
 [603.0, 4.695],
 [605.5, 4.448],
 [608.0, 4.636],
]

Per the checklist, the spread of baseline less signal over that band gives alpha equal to 0.09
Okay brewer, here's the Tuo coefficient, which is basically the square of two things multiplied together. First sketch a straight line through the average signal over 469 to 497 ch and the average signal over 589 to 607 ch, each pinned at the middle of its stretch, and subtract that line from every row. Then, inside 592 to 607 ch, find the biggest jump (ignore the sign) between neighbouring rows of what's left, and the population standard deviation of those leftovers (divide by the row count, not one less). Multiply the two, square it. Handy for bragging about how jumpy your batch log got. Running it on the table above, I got 0.0116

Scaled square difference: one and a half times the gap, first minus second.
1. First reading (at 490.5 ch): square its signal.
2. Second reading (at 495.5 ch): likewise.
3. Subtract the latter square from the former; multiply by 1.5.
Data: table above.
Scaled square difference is -3.0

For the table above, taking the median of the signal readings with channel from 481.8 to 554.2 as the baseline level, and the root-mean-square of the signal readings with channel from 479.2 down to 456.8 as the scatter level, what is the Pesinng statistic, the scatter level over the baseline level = 0.96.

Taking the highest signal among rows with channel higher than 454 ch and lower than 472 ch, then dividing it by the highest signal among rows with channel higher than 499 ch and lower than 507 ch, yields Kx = 1.01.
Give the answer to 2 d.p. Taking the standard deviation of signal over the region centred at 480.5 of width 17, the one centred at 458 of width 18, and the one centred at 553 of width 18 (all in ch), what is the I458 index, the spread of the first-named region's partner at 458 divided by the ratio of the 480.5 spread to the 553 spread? 0.08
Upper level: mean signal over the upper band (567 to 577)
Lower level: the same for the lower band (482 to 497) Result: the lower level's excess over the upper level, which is -0.2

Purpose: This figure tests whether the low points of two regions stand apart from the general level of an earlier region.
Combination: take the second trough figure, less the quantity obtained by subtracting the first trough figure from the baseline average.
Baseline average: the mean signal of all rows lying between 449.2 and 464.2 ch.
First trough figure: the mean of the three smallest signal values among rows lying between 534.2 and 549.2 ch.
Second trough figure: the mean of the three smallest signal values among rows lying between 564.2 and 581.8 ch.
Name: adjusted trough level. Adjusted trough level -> 5.19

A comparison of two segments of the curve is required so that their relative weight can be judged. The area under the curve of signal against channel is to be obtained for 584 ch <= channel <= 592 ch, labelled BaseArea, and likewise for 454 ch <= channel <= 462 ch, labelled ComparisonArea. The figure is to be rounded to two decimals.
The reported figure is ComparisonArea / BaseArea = 0.92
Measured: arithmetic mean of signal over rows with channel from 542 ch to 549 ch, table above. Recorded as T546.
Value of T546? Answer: 5.06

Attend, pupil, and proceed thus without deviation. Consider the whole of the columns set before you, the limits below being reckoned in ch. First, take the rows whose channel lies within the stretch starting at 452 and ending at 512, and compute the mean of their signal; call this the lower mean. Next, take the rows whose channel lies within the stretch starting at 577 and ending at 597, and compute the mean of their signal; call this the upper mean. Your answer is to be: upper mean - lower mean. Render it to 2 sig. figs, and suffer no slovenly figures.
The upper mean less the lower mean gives 0.17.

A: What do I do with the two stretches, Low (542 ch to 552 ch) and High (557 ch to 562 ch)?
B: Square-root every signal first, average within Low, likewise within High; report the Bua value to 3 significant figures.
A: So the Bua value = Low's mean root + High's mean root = 4.56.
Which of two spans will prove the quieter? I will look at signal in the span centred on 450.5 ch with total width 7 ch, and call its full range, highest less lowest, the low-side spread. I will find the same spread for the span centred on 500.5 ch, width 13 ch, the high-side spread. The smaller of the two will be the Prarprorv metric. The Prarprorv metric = 0.23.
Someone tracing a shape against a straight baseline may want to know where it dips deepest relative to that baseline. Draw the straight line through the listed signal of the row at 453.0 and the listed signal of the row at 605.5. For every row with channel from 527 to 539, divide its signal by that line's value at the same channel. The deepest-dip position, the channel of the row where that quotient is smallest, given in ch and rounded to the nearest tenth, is 538.0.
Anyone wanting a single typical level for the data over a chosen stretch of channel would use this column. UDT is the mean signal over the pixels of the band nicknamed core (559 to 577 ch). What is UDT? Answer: 5.14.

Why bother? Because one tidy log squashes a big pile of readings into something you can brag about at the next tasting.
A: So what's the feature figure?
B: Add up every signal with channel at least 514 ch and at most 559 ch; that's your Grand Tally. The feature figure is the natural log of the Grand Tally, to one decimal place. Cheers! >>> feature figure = 4.5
